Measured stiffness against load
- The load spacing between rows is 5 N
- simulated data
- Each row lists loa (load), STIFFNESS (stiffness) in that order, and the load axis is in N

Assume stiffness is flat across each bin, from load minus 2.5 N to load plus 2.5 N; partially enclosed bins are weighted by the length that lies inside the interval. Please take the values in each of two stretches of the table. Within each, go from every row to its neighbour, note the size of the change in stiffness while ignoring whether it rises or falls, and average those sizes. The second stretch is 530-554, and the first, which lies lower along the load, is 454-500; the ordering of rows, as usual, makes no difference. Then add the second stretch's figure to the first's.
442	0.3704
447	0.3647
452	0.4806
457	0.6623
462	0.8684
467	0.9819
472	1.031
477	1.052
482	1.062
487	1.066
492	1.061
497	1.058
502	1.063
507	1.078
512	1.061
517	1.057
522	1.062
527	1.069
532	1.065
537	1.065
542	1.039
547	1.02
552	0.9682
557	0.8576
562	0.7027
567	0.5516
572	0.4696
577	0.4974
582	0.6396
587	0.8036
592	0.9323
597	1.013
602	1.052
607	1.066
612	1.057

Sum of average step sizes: 0.076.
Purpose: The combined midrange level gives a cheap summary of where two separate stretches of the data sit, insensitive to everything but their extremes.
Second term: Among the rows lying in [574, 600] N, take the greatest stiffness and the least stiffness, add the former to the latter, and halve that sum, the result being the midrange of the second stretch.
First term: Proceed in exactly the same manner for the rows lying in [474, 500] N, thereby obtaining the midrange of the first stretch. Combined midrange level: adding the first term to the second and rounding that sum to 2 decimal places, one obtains 1.81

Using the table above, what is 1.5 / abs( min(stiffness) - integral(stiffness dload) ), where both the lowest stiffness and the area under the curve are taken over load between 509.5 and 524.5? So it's 0.10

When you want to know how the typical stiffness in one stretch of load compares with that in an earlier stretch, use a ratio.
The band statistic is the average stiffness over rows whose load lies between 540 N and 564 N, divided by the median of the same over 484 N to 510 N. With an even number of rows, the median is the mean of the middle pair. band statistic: 0.86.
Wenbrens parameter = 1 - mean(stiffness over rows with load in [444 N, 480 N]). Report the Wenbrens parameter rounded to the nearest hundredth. 0.22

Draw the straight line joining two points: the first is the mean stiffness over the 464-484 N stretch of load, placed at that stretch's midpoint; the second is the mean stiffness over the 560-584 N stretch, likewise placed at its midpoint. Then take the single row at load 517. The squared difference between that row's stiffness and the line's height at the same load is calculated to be 0.05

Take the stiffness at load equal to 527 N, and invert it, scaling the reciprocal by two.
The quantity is 1.9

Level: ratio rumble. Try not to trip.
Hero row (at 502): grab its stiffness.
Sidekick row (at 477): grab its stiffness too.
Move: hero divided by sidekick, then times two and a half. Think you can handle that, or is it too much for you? 2.5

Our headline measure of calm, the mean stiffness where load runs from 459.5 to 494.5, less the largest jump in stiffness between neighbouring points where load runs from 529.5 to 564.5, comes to 0.86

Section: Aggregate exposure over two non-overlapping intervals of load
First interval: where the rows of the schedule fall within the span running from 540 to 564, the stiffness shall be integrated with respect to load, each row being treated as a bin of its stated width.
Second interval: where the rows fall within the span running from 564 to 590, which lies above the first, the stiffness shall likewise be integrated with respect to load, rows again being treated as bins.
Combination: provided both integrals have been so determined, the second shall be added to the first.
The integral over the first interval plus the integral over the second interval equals 38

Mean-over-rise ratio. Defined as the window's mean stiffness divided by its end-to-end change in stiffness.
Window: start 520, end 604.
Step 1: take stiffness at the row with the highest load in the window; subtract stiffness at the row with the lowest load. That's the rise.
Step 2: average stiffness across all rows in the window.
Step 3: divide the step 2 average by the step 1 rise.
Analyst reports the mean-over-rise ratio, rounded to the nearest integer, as -87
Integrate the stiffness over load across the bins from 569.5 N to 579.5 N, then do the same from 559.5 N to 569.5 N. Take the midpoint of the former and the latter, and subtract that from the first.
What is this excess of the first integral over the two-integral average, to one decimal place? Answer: -0.7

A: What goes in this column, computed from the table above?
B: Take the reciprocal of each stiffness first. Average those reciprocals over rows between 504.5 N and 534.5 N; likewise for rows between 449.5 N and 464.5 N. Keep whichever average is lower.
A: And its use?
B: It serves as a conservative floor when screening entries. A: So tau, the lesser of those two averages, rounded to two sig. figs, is 0.94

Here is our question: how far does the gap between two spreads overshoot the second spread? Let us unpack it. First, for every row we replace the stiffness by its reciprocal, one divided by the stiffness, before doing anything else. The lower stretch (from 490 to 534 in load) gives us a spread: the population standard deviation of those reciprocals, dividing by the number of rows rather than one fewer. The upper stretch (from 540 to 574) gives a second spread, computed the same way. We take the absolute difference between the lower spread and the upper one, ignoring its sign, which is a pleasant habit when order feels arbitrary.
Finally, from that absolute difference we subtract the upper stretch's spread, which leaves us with -0.01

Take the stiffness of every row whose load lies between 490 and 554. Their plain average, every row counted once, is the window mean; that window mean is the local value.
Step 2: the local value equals 1.05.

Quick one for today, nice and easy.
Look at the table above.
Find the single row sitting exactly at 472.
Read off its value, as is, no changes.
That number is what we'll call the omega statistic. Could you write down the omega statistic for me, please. 1.031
